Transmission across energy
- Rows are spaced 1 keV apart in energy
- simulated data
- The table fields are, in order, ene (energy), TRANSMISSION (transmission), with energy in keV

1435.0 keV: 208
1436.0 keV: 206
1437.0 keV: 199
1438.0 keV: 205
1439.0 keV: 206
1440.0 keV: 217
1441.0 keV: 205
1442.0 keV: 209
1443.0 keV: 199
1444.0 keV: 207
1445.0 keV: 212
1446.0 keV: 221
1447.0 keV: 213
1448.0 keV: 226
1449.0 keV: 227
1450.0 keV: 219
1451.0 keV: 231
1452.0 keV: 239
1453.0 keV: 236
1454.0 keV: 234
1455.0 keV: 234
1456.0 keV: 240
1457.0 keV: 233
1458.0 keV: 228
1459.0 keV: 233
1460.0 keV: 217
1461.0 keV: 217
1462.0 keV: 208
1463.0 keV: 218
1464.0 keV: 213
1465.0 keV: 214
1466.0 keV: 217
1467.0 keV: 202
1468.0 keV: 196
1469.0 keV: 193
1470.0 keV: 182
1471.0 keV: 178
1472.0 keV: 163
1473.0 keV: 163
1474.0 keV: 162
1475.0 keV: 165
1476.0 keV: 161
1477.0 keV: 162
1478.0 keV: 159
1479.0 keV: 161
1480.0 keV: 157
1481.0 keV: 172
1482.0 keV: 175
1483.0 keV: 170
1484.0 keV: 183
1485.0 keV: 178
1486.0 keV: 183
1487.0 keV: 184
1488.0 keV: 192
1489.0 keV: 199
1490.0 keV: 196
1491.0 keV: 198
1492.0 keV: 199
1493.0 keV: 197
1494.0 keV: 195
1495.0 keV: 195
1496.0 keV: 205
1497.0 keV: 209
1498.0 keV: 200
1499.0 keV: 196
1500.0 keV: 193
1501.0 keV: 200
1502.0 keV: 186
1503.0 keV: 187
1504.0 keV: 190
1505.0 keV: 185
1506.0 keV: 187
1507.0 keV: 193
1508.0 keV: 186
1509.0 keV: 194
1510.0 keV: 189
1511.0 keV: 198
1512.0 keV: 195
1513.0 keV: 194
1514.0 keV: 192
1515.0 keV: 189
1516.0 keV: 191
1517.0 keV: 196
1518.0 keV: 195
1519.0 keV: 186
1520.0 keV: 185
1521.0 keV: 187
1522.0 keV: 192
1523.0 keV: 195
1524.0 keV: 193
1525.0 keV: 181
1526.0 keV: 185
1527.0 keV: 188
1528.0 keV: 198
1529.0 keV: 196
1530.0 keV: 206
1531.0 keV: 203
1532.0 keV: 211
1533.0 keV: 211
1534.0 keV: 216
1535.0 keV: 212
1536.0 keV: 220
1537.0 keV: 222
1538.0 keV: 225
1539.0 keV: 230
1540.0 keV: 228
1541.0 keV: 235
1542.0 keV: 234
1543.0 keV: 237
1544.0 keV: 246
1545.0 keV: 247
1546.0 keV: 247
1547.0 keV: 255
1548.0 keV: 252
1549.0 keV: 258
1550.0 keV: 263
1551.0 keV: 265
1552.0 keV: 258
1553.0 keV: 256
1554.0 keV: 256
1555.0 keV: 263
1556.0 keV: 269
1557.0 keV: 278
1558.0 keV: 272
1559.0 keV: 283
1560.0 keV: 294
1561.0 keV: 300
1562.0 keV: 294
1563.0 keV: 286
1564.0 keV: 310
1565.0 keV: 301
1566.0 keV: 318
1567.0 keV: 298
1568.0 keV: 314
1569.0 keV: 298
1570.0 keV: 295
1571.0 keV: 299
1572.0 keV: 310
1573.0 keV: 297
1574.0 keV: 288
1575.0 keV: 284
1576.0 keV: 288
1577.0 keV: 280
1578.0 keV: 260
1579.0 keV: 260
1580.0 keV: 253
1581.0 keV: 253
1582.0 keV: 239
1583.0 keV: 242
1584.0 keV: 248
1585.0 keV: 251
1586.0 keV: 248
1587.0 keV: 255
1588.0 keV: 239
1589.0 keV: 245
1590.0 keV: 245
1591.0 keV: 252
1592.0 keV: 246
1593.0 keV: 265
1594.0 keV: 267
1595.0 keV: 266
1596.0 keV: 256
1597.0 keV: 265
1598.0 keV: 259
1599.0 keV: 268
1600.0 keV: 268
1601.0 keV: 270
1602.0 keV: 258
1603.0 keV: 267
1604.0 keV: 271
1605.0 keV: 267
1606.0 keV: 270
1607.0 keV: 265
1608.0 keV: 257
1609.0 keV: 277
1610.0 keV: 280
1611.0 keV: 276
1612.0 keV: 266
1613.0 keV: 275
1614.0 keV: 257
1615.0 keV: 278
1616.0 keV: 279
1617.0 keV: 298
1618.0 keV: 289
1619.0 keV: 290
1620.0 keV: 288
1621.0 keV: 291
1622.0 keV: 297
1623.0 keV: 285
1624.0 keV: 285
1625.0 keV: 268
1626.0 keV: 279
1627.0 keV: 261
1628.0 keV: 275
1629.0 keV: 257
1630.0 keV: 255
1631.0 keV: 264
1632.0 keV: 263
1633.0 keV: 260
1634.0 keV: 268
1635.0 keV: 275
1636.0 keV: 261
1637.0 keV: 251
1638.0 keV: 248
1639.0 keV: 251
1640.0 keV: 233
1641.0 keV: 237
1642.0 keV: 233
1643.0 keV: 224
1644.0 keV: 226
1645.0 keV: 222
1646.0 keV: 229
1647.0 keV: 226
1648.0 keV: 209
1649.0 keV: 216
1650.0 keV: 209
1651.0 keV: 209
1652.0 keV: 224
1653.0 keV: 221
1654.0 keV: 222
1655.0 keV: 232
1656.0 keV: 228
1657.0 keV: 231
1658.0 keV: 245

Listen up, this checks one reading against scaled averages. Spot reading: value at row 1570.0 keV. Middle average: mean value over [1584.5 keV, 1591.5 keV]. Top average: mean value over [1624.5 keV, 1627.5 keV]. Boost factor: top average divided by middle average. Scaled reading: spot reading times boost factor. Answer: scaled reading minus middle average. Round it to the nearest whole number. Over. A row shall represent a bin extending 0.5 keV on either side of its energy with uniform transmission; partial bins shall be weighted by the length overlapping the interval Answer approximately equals 73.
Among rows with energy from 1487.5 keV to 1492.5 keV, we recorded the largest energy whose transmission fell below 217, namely 1492.0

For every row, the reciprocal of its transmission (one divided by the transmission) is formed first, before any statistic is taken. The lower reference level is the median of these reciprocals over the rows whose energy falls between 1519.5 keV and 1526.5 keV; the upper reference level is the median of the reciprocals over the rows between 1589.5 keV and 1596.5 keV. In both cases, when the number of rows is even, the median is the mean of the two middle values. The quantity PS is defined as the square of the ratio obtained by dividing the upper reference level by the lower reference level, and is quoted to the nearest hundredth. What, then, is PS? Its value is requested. 0.53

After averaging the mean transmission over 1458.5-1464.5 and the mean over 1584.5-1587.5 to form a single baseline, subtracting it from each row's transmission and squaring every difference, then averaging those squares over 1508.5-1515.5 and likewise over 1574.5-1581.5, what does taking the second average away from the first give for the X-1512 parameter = 393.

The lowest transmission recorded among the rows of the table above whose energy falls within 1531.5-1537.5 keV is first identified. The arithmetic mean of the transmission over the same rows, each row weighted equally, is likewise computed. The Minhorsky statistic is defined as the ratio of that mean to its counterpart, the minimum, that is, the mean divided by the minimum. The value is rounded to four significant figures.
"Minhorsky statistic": 1.021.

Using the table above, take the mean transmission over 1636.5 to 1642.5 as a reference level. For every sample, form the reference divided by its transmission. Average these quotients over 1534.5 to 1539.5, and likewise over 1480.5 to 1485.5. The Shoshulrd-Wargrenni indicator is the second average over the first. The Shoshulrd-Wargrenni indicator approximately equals 1.3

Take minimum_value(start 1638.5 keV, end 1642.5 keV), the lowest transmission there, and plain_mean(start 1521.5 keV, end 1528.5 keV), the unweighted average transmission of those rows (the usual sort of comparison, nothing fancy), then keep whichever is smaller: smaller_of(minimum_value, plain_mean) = 190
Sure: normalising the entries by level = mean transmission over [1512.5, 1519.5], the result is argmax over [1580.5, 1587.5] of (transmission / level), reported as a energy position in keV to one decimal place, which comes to 1587.0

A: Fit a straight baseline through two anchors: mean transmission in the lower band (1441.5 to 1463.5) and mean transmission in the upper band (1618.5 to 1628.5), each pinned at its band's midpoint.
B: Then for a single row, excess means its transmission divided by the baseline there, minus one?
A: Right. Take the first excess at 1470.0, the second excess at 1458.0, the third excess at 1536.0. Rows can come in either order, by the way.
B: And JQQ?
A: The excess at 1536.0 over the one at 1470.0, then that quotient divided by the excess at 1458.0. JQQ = 42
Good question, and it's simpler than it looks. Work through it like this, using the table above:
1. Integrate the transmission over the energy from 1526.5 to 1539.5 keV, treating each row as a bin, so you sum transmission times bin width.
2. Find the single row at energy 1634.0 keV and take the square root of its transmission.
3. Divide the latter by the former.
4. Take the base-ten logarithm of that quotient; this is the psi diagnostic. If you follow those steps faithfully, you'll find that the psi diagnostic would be -2.22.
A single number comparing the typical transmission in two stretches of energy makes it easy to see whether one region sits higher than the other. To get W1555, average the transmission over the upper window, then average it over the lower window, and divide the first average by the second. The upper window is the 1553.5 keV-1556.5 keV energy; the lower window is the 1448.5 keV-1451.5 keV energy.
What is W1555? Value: 1.16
